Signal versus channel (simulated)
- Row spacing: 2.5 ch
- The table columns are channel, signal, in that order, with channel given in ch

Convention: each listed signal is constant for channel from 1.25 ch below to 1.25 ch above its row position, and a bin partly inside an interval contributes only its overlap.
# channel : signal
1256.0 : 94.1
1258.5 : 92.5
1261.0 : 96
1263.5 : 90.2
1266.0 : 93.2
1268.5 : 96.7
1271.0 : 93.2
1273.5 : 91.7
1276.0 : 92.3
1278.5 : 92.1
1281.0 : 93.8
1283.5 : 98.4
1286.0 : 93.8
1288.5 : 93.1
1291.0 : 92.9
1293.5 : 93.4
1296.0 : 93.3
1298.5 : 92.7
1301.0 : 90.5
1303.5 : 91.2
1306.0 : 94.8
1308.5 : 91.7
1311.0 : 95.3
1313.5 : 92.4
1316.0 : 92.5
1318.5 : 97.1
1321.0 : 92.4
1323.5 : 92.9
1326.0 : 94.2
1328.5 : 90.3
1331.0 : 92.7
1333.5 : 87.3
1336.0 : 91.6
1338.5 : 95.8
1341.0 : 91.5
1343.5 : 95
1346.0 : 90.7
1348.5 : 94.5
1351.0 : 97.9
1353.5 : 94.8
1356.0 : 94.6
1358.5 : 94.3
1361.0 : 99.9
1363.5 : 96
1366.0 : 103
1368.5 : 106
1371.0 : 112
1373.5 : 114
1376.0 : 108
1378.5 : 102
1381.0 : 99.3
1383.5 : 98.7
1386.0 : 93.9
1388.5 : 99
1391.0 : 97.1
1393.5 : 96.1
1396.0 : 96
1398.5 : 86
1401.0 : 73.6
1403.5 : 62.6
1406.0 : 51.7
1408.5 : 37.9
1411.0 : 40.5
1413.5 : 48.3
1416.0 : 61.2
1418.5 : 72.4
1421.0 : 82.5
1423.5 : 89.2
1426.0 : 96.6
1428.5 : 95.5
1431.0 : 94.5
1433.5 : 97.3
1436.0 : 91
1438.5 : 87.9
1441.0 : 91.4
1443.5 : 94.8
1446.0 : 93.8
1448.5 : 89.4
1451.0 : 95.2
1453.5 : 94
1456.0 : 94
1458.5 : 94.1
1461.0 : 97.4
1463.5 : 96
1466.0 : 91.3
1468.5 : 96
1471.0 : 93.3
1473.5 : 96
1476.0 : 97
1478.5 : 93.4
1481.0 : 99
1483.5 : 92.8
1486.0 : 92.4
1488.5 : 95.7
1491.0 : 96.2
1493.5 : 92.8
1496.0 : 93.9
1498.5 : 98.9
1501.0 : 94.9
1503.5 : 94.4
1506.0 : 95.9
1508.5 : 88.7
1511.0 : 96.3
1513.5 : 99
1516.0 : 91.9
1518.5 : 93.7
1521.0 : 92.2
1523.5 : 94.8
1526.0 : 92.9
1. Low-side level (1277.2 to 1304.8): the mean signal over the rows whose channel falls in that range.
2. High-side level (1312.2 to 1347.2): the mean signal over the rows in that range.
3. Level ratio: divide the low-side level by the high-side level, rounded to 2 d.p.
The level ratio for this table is 1.01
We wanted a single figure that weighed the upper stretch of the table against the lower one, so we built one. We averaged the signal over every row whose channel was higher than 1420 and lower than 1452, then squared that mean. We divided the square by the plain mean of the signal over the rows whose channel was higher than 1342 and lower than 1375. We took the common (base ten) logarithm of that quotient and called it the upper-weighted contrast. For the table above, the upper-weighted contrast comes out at 1.93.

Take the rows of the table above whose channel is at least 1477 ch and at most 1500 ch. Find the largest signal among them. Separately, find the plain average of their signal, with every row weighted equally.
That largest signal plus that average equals 194.0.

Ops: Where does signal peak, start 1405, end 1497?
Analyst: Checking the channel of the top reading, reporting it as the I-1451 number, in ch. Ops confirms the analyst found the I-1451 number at 1481.0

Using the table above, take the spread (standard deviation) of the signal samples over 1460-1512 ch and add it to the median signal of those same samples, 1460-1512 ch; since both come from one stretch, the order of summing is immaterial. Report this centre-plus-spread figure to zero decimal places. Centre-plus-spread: 98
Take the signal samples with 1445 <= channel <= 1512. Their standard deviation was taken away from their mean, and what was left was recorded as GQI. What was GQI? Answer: 92.1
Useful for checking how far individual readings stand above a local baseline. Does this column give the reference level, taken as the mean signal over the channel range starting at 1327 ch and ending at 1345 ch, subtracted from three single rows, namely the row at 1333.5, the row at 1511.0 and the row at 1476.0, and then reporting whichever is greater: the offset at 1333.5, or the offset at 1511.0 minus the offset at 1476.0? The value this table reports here -0.7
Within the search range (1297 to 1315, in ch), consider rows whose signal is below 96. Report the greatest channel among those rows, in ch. 1313.5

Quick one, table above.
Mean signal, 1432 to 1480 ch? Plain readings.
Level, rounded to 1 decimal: 93.9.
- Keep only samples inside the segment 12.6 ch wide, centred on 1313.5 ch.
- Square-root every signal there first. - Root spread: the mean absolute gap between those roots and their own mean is 0.10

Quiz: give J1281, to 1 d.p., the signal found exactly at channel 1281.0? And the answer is 93.8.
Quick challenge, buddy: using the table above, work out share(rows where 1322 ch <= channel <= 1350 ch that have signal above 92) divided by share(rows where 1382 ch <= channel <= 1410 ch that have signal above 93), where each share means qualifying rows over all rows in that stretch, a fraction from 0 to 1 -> 1.0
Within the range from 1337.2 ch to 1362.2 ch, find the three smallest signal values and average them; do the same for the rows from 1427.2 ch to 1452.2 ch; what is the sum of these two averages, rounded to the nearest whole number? 182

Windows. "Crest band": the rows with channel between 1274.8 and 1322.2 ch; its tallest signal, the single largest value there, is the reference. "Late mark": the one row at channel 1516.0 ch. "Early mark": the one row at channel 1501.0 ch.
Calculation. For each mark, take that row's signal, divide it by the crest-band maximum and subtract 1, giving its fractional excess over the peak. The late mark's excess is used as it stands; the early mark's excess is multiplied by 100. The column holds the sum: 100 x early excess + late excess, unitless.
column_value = -3.6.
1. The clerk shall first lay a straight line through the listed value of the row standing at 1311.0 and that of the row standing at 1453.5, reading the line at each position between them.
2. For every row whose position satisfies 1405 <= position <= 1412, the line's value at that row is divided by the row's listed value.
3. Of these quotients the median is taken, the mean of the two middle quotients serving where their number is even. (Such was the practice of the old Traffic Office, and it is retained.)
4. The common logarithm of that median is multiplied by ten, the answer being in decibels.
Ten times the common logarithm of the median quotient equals 3.7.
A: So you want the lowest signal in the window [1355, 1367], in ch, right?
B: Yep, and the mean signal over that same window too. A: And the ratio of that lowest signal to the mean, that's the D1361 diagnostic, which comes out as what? 0.967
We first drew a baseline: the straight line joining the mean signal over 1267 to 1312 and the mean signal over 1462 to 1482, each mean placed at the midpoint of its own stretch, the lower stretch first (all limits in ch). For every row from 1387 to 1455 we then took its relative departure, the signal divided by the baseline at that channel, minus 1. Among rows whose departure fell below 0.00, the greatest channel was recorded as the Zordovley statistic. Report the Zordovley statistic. 1453.5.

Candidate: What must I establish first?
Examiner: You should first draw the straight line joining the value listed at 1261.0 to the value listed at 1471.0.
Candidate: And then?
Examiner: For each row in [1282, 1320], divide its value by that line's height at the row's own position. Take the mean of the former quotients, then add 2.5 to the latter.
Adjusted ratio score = 3.480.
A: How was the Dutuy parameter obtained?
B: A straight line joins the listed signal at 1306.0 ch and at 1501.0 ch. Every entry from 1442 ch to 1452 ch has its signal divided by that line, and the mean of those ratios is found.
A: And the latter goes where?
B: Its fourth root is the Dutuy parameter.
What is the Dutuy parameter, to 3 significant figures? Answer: 0.996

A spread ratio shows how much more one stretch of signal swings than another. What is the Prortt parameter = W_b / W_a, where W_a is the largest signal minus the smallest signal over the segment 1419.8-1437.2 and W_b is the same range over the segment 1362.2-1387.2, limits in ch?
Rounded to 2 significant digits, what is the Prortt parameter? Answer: 1.4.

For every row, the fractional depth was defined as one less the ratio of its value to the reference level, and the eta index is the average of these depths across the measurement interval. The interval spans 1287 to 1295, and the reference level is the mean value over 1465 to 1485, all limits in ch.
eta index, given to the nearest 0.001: 0.018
